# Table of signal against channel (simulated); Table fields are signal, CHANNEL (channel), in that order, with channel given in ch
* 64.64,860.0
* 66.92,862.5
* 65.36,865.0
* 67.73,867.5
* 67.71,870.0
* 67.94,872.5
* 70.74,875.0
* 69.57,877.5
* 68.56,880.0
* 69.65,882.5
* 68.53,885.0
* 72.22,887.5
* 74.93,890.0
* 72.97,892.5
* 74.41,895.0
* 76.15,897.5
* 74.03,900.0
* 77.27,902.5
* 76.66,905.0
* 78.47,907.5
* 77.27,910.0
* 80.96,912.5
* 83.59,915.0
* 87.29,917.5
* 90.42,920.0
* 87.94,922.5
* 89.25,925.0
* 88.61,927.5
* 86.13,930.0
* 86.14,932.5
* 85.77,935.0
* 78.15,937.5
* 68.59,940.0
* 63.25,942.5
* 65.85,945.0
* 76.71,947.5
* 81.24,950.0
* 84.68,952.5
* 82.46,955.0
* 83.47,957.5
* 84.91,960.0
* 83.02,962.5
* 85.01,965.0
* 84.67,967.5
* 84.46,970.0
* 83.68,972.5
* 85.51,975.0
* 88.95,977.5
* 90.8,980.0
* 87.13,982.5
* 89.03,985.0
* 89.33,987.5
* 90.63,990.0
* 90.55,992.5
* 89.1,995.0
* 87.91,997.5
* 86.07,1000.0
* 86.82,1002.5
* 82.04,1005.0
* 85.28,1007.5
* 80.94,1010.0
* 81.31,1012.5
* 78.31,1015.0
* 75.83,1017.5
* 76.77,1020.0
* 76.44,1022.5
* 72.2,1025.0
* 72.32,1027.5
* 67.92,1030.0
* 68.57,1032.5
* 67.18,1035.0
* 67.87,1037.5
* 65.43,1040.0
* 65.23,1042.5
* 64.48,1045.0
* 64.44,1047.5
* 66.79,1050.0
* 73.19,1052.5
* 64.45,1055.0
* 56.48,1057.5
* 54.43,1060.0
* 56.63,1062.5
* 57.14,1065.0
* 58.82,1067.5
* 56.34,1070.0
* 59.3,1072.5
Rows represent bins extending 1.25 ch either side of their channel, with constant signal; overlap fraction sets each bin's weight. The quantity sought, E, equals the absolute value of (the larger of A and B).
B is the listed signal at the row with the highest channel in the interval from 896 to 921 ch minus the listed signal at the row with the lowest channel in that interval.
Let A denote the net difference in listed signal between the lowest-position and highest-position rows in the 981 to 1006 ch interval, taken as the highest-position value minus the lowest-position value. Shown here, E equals 14.3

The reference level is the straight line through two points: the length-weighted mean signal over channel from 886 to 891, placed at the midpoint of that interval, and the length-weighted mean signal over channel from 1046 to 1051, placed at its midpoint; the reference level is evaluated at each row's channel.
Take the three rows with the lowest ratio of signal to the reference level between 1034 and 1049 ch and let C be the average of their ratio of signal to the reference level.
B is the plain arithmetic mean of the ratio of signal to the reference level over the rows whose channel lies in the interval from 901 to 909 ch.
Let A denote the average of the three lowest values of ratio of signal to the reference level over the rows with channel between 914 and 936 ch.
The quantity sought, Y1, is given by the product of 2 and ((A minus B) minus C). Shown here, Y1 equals -1.7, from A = 1.19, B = 1.07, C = 0.99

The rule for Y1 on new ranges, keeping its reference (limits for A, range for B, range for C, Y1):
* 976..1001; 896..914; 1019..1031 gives -1.7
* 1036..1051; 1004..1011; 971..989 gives -3.0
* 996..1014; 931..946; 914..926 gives -2.1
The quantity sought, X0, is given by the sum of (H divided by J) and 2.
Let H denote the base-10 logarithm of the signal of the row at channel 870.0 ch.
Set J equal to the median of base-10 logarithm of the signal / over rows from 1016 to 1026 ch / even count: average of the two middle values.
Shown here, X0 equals 2.97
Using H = 1.83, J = 1.882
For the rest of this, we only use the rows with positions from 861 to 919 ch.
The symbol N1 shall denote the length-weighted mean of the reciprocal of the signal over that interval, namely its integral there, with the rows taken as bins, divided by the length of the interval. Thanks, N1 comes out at 0.0137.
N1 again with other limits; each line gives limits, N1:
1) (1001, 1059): 0.0140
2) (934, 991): 0.0122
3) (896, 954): 0.0126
